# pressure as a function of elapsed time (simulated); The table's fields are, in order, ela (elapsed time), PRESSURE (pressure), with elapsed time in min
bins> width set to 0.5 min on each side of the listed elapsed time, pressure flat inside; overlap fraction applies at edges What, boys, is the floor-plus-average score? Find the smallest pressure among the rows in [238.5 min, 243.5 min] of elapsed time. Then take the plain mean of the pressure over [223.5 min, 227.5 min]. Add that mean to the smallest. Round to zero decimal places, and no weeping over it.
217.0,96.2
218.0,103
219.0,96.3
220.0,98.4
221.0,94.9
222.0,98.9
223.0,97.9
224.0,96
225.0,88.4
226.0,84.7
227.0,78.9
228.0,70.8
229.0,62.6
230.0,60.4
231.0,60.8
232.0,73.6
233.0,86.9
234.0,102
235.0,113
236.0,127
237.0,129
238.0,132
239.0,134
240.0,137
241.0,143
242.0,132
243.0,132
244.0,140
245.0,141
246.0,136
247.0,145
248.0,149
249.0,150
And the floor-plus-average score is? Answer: 219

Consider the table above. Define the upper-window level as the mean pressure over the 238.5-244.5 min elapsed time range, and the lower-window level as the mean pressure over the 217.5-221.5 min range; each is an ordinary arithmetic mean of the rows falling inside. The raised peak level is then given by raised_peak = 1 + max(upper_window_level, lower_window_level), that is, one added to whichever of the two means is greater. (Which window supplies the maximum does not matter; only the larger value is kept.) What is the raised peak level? 137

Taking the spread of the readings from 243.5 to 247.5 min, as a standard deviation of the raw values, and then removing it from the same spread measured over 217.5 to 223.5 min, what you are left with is -1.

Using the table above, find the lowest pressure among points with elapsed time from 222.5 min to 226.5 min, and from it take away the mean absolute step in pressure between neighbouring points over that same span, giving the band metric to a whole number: 80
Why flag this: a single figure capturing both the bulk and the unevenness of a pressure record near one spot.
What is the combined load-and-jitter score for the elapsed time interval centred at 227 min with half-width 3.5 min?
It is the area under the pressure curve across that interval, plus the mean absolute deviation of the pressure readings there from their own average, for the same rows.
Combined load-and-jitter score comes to 553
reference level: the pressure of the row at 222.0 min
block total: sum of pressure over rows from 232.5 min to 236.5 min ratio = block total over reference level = 4.3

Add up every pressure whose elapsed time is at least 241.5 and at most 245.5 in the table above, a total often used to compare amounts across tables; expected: 545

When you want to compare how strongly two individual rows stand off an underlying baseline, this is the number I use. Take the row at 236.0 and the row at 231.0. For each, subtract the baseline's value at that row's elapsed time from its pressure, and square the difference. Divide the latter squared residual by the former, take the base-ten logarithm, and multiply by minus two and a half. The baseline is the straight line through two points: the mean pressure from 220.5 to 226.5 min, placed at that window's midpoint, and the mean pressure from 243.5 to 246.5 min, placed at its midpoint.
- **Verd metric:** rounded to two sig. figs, -4.2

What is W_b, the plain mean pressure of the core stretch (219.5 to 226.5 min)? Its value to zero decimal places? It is 94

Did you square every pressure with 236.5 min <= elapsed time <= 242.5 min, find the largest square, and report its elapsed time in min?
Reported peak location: 241.0 min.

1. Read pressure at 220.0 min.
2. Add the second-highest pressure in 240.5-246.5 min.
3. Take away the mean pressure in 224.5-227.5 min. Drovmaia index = 155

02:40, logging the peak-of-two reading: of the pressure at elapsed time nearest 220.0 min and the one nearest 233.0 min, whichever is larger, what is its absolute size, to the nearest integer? 98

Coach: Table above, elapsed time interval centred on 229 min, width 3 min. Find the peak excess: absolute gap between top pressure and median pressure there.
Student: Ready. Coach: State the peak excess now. 8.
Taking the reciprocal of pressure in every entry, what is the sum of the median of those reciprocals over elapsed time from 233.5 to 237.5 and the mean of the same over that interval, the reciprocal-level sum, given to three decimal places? 0.017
